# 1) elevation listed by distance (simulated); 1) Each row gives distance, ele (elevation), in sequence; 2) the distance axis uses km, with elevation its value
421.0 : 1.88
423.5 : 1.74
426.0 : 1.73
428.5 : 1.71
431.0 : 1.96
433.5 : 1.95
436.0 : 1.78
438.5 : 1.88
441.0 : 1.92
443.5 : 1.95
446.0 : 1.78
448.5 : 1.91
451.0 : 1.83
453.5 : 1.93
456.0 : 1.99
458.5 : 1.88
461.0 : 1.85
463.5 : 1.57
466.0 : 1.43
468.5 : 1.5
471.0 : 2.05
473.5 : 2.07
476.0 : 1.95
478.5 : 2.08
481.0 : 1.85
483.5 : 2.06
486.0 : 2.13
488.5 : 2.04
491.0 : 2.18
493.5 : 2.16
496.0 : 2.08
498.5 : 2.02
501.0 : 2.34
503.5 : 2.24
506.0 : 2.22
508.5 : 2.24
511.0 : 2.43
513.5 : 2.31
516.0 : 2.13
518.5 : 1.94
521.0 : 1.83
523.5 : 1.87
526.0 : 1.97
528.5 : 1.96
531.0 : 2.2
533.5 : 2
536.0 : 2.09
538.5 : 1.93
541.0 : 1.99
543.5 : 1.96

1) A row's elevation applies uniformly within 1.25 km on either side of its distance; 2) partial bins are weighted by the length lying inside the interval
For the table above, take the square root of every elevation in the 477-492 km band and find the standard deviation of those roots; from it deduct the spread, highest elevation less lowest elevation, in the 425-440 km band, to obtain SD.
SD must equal -0.21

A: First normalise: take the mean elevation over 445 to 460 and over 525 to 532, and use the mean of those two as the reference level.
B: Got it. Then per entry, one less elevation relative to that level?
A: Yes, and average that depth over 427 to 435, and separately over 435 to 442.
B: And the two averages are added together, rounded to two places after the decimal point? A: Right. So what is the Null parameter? 0.10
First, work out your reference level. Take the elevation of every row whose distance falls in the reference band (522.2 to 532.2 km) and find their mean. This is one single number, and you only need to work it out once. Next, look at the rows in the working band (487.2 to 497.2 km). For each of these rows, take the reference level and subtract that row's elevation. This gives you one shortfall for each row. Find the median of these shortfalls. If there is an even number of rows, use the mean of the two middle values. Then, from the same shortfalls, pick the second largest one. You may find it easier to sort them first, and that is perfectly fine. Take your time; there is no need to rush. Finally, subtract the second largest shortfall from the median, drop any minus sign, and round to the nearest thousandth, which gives 0.040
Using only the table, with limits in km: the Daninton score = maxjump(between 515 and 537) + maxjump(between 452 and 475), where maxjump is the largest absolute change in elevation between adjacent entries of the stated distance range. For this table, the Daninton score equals 0.79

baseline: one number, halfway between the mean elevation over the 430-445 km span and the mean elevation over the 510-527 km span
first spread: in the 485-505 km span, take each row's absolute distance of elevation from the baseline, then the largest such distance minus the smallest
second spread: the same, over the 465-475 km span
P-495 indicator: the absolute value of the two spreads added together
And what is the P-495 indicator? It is 0.8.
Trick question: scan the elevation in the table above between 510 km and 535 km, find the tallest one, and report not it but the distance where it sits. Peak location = 511.0 km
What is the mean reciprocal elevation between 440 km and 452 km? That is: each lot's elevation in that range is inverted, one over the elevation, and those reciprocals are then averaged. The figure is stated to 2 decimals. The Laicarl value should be 0.53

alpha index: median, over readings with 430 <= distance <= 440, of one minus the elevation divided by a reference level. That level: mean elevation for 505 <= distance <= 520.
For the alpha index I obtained 0.13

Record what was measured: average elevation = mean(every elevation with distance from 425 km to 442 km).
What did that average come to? 1.85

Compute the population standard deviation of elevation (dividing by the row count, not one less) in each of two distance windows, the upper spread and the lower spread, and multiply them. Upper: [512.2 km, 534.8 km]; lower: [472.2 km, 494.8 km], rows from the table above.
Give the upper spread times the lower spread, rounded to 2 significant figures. 0.015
